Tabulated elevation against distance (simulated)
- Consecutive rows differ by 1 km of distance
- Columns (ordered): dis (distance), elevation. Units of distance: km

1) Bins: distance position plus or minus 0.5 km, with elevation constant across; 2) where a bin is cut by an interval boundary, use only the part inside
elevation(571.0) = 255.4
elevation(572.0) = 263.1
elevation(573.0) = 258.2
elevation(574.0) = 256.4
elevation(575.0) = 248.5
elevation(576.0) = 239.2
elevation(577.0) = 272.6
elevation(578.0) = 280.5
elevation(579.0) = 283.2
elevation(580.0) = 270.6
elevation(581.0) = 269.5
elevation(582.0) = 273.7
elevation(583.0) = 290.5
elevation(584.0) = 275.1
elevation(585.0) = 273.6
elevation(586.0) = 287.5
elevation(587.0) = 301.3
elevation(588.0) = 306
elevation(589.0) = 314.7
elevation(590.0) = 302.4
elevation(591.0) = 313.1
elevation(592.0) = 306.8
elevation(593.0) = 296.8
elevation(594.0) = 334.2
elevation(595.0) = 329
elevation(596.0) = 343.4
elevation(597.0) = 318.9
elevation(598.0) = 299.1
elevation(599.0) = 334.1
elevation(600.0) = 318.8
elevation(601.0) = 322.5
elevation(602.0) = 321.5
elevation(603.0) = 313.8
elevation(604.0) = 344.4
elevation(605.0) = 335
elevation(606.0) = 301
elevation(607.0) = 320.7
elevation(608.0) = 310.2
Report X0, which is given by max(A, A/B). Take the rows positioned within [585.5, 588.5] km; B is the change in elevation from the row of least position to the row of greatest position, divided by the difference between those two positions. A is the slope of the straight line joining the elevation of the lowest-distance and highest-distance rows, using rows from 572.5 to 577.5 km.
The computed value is 3.6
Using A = 3.6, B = 9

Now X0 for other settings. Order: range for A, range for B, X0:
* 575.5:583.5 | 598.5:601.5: 7.3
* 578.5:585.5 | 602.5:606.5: 0.4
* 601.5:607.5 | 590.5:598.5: 0.1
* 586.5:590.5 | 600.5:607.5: 0.4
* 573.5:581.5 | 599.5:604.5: 1.9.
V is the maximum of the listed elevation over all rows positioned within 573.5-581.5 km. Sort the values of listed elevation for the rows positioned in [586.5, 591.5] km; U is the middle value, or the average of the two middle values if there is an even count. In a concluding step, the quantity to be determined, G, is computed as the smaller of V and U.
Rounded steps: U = 306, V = 283.2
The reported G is 283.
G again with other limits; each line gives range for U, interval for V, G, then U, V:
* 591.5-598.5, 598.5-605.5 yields 319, 319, 344.4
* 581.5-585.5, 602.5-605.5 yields 274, 274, 344.4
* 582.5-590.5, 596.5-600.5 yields 296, 296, 334.1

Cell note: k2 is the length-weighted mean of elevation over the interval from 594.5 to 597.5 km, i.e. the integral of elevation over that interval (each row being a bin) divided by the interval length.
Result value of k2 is 330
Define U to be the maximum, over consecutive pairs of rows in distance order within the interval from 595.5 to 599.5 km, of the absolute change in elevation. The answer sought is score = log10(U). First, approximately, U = 35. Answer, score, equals 1.5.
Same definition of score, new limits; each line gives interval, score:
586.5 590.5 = 1.1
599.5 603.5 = 0.9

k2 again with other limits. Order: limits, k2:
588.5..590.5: 309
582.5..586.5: 282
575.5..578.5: 264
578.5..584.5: 277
